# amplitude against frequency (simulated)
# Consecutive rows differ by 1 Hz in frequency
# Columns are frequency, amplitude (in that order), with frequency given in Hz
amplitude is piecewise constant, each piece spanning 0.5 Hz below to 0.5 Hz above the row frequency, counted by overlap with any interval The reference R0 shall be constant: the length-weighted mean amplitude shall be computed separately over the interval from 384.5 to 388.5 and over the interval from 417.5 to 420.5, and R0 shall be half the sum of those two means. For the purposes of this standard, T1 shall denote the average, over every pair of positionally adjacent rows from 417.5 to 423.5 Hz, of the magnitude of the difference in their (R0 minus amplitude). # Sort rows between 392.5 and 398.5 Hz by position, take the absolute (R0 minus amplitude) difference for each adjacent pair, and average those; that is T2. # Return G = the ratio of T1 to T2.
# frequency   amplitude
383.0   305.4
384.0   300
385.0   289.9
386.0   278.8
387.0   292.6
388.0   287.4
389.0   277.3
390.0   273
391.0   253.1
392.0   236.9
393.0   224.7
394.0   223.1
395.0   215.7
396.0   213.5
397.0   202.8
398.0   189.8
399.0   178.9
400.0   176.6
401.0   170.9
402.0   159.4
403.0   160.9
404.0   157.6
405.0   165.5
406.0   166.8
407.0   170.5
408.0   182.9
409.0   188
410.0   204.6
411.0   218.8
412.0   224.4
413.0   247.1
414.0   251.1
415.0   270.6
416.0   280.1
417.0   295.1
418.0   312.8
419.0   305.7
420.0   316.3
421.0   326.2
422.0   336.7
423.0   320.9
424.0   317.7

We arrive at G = 1.5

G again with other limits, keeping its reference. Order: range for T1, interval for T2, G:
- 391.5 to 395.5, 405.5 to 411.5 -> 0.7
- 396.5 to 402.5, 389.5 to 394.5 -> 0.7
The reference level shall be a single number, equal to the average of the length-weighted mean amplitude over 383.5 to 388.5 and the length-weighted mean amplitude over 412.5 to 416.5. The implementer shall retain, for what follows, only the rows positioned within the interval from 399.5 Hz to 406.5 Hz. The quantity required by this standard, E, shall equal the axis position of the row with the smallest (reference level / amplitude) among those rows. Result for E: 400.0 Hz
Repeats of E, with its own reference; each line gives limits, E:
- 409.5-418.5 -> 418.0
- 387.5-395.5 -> 388.0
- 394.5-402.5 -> 395.0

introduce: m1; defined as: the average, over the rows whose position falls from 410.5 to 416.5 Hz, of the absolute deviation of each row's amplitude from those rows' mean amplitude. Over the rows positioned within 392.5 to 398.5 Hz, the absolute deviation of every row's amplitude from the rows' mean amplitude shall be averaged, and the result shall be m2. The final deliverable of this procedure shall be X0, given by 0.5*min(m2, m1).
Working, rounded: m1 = 18.6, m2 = 10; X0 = 5.1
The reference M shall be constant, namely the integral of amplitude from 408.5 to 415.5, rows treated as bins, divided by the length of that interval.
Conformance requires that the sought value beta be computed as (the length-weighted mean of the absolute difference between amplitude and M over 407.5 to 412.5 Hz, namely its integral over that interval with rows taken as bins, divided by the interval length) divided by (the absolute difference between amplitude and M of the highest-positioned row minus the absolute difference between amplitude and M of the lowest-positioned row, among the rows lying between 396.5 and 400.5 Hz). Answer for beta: 1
